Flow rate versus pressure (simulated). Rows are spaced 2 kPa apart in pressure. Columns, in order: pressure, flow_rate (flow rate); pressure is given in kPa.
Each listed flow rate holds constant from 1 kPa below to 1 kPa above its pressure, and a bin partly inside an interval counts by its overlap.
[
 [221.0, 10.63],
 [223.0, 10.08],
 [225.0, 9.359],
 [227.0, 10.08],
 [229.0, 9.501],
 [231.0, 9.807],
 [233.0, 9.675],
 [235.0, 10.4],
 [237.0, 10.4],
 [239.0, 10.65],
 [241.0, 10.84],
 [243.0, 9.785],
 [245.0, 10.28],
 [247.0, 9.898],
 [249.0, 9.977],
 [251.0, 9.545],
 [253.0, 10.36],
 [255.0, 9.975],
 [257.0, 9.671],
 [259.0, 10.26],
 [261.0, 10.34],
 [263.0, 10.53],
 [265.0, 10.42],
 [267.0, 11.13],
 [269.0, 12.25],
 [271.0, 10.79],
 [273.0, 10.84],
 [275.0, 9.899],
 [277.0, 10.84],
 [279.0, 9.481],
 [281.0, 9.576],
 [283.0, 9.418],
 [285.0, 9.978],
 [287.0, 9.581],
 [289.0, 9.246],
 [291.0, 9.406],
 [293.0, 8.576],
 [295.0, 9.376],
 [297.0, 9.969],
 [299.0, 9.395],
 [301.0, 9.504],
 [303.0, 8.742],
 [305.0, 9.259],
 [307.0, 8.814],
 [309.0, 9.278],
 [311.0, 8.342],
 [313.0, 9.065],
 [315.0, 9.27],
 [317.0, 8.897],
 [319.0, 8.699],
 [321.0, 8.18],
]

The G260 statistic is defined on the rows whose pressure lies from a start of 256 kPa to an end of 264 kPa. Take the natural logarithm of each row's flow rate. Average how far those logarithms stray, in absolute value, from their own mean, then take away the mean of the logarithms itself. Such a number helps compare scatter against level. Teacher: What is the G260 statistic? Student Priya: -2.30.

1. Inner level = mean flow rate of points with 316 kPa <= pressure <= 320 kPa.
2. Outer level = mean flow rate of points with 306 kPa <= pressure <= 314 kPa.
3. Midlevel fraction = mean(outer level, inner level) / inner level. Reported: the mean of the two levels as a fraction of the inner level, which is 1.00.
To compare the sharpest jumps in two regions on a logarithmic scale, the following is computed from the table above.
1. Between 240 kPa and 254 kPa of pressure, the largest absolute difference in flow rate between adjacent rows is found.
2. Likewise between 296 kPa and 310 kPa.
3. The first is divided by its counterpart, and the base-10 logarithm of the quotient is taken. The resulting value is 0.1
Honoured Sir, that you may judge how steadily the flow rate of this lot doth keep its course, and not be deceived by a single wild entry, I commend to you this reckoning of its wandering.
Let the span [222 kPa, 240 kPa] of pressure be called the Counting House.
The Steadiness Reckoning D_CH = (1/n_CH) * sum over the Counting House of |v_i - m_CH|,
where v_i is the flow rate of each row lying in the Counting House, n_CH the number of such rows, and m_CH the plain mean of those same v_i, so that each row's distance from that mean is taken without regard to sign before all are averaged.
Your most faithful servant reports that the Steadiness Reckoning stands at 0.364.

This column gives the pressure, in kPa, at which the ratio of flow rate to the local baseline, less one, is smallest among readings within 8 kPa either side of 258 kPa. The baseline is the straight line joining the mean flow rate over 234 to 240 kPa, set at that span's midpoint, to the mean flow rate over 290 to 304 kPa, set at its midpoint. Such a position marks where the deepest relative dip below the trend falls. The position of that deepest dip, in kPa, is 251.0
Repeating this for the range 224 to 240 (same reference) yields 225.0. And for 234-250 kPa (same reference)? 243.0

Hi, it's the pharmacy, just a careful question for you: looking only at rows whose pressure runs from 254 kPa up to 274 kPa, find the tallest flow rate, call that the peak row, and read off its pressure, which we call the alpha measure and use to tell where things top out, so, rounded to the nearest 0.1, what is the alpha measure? 269.0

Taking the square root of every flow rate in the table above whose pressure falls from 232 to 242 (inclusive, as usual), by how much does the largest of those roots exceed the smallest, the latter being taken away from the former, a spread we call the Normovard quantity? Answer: 0.18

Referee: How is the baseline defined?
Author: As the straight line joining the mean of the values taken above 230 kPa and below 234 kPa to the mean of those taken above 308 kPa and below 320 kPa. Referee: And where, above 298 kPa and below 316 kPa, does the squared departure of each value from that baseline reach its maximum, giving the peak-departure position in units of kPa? 311.0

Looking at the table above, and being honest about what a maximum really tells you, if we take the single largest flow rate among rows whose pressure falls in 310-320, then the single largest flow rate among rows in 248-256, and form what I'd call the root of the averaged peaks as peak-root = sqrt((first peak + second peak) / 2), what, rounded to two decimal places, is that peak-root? 3.13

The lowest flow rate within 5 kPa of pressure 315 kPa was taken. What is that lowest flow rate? 8.342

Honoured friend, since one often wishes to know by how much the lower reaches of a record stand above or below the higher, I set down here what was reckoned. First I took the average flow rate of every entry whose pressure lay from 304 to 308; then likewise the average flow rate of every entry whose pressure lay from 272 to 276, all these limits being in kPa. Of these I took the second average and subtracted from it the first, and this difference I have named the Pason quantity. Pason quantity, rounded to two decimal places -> 1.33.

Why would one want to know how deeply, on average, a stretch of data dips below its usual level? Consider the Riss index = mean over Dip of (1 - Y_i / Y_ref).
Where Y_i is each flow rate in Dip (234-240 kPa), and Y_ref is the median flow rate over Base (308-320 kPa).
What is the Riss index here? -0.17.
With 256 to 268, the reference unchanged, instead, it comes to -0.16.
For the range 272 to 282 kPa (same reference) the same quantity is -0.13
